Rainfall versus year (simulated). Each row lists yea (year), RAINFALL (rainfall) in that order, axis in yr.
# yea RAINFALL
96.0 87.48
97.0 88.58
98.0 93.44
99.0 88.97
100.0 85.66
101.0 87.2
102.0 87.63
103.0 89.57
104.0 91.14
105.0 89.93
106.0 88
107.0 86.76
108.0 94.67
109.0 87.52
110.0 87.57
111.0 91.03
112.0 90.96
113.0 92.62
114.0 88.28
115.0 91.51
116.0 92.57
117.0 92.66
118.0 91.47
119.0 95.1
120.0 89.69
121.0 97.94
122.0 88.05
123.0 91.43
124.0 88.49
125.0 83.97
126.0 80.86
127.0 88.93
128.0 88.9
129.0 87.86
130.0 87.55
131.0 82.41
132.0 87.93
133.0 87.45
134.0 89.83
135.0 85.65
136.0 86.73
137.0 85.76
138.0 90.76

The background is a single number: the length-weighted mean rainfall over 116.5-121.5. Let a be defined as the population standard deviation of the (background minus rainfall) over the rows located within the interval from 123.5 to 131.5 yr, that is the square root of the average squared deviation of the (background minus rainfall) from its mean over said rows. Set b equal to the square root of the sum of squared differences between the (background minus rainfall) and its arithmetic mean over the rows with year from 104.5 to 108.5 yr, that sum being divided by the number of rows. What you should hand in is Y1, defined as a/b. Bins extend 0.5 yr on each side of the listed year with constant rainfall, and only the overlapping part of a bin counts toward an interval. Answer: 1.0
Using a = 3.0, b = 3.01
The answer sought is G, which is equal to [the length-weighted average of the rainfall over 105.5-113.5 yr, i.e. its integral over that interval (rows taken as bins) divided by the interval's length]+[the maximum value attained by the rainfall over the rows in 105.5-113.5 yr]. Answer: 185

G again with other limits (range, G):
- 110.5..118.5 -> 184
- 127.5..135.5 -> 177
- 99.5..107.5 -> 179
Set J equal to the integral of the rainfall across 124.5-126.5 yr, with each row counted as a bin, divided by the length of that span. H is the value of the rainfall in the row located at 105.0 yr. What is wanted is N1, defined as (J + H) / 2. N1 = 86.2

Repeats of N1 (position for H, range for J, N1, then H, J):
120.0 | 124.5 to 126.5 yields 86.1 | 89.69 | 82.4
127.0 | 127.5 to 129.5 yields 88.7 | 88.93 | 88.4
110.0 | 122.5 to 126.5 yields 86.9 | 87.57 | 86.2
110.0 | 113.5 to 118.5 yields 89.4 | 87.57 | 91.3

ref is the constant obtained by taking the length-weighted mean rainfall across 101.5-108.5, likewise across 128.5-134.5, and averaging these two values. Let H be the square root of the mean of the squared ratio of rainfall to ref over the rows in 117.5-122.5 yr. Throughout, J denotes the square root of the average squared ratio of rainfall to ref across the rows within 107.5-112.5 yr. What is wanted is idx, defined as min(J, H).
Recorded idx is 1.022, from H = 1.05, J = 1.02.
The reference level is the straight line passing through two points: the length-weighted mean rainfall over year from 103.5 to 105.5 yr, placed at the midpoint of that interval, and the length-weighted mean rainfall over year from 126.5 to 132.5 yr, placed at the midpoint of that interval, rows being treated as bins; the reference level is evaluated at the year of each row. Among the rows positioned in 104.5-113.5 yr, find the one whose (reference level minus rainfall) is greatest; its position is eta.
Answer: 107.0 yr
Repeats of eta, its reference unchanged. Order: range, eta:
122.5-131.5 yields 126.0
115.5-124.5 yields 122.0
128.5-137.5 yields 131.0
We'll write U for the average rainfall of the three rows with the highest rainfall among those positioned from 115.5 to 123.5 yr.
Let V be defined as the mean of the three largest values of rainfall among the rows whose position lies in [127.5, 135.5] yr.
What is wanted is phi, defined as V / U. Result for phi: 0.93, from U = 95.2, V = 88.9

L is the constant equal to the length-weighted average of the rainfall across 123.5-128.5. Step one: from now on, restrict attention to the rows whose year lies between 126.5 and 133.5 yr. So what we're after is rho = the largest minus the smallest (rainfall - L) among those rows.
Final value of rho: 7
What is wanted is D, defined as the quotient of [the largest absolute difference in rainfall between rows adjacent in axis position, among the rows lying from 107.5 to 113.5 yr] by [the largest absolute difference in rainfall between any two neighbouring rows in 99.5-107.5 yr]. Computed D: 3.7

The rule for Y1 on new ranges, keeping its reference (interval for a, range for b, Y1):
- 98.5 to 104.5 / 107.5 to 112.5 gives 0.7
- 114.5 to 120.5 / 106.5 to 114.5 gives 0.6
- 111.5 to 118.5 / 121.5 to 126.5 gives 0.4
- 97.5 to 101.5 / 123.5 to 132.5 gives 1.0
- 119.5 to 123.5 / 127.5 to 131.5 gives 1.5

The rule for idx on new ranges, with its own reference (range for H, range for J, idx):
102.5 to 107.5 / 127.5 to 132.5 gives 0.983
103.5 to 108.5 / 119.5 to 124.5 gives 1.019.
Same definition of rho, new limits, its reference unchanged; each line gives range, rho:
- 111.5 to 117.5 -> 4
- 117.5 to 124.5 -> 10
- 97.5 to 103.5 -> 8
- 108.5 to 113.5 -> 5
